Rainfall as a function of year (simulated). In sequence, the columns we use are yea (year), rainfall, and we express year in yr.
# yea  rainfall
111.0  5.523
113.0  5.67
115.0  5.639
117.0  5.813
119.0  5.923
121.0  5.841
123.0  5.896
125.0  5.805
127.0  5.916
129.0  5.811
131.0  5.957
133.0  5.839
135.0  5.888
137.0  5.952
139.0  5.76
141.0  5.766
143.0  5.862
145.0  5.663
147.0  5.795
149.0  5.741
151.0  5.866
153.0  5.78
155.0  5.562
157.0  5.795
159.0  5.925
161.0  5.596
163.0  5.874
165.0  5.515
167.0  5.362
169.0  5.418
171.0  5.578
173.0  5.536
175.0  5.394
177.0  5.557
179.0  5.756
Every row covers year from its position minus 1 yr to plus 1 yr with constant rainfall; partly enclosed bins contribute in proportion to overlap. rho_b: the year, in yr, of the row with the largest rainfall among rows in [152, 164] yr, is 159.0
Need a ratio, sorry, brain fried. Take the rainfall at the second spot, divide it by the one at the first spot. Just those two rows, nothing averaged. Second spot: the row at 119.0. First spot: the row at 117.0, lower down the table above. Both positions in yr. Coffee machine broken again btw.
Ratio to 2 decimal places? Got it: 1.02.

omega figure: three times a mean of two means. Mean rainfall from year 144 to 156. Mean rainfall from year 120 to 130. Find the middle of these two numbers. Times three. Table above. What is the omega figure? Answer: 17.4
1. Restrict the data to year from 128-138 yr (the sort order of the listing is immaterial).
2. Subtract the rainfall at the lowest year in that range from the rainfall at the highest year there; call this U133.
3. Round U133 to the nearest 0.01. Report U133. 0.14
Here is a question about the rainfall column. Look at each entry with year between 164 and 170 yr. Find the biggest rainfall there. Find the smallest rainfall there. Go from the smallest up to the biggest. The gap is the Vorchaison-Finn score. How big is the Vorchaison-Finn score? 0.15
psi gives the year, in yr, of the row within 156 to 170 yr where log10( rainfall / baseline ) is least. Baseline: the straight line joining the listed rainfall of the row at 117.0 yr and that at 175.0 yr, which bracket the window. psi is 167.0 yr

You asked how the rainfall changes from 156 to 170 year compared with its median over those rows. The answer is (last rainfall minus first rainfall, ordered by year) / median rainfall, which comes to -0.067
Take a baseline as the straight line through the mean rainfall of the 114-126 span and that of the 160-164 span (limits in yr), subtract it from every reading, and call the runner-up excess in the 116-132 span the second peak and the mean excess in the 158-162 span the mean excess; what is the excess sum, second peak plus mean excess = 0.13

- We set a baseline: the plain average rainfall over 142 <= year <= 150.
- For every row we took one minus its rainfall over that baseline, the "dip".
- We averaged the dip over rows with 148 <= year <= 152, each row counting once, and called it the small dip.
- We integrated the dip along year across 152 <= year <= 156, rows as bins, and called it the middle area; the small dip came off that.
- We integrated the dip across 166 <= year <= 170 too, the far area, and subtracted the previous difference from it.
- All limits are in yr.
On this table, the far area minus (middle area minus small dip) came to 0.19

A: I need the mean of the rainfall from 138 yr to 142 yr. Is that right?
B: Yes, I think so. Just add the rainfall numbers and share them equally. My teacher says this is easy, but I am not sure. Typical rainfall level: 5.76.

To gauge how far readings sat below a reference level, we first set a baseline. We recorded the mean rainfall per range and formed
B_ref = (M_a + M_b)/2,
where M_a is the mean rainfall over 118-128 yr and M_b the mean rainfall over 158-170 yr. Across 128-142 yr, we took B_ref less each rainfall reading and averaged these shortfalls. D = -0.11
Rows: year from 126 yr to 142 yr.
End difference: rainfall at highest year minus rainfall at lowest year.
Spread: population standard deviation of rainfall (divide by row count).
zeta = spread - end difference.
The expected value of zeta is 0.22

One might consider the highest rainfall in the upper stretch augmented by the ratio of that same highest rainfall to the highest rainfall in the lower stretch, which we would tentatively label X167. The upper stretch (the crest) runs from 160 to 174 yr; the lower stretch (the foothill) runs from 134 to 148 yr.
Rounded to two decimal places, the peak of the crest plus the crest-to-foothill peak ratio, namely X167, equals 6.86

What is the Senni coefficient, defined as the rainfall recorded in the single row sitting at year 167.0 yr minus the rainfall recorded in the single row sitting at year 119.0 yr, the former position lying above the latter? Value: -0.6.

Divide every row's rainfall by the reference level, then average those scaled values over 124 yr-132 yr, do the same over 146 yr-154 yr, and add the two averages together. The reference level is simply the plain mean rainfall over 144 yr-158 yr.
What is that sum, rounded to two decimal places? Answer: 2.03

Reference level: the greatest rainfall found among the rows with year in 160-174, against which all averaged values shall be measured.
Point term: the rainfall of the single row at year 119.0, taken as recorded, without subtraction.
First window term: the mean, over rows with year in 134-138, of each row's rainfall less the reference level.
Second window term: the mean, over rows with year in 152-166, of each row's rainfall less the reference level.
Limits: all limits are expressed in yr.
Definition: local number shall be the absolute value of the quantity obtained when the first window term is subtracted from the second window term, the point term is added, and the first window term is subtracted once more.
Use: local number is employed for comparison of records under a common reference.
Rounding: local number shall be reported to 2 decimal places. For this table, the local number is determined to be 5.68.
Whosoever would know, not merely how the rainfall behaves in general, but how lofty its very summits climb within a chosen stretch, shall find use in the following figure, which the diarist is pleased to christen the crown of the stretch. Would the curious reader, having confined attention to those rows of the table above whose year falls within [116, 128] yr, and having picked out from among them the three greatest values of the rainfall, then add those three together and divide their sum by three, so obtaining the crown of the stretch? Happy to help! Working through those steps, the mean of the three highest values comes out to 5.91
